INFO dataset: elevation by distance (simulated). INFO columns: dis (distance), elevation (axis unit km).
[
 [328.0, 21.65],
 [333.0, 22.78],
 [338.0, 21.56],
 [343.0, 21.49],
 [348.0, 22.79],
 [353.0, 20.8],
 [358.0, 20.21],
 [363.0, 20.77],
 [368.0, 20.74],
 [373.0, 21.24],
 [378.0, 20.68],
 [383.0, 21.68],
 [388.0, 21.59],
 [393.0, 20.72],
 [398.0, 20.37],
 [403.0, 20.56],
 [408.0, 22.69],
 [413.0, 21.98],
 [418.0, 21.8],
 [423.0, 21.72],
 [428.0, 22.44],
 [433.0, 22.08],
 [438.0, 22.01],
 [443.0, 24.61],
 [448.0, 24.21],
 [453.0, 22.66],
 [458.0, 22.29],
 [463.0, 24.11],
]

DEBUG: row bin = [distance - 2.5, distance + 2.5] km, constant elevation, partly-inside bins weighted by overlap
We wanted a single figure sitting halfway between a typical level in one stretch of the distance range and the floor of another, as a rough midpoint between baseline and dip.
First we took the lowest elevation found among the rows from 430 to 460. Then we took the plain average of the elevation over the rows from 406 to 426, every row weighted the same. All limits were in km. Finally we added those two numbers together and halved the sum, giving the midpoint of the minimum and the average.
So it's 22.03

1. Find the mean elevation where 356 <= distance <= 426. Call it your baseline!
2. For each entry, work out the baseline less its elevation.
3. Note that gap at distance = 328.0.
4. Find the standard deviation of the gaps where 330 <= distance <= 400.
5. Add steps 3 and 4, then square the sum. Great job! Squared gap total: 0.1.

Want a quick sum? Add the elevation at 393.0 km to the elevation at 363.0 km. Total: 41.5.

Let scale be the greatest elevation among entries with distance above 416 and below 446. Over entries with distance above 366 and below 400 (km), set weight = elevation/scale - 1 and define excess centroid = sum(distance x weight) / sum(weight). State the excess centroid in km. 383.2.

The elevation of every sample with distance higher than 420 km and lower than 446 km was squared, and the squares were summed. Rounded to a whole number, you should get 2553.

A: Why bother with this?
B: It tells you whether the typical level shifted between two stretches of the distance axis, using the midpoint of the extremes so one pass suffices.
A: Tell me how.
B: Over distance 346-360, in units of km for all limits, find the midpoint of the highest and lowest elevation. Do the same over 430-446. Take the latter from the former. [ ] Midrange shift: -1.8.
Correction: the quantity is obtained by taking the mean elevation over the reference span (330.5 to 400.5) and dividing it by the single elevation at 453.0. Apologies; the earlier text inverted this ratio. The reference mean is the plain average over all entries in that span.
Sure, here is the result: 0.94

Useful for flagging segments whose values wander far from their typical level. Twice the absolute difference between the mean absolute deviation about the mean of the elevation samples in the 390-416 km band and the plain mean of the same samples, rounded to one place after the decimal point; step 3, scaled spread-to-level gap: 40.8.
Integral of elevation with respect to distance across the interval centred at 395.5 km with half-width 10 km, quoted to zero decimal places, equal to 416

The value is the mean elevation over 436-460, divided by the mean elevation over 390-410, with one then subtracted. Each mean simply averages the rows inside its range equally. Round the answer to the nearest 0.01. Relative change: 0.10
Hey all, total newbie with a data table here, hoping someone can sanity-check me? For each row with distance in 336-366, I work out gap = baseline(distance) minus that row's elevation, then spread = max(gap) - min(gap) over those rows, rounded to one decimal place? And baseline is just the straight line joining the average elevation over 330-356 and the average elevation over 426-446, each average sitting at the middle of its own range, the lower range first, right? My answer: 2.7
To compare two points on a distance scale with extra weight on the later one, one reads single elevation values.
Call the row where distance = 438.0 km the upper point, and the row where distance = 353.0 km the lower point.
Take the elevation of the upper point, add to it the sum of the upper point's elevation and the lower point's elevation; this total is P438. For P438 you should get 65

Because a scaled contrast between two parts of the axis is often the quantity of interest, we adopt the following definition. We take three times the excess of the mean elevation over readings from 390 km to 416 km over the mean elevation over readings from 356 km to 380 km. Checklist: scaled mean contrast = 1.6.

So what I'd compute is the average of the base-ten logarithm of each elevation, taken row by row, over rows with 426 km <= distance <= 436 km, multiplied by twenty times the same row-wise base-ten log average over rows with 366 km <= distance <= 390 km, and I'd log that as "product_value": 35.7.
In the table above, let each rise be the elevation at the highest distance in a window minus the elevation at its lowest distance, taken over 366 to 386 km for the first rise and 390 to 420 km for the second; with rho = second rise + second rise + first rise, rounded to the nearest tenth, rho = 3.1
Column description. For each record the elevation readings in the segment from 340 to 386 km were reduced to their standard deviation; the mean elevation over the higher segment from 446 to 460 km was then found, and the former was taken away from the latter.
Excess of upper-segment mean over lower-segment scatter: 22.3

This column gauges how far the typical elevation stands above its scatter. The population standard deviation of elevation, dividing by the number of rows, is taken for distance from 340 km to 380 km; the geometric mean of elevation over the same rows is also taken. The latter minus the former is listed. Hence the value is 20.3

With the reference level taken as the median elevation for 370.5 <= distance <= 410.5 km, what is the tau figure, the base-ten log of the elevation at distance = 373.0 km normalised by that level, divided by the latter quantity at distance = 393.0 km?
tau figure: -1.0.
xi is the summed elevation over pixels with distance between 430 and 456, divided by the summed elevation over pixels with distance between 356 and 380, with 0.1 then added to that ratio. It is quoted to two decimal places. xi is 1.22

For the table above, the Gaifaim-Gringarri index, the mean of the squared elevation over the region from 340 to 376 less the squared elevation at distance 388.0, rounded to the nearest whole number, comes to -18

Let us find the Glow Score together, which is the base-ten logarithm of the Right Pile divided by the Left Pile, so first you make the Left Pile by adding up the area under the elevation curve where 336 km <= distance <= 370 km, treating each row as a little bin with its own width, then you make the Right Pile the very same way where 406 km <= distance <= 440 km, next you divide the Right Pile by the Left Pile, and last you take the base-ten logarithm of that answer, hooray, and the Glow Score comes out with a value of 0.018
